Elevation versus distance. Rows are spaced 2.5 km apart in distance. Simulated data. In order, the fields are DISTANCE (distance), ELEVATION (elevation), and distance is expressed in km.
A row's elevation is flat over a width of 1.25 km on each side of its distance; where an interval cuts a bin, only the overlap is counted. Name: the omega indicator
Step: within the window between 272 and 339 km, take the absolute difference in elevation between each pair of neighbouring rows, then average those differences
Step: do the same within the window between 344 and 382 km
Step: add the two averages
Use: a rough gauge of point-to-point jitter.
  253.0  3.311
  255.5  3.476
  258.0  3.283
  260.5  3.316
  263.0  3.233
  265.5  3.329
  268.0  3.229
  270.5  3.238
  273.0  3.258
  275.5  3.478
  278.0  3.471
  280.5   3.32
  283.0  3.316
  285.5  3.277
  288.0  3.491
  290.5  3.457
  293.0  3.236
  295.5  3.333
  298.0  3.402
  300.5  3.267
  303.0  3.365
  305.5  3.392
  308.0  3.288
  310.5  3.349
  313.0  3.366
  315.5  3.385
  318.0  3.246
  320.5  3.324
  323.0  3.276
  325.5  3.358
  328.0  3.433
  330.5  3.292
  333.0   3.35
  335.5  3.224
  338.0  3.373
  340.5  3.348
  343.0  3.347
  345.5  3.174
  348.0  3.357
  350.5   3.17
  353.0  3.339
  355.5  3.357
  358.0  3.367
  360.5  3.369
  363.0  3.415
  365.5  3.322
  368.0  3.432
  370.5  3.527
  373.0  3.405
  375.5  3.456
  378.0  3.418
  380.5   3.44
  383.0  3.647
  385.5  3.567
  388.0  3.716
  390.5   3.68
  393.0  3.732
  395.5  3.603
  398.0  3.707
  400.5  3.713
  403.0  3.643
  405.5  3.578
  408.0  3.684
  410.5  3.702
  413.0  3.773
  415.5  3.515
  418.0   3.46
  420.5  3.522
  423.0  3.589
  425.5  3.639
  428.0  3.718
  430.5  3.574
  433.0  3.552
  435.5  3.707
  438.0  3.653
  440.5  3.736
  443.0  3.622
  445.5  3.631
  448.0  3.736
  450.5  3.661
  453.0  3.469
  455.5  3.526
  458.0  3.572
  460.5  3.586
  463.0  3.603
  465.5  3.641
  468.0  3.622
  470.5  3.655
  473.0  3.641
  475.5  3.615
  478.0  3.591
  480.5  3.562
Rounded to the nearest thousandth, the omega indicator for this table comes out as 0.175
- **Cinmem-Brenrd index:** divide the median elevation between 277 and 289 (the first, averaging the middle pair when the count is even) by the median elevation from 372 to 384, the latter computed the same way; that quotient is 0.965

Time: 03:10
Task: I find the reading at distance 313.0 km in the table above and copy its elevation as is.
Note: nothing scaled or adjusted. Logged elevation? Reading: 3.366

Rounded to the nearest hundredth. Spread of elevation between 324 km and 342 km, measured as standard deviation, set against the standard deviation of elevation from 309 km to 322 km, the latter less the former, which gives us -0.01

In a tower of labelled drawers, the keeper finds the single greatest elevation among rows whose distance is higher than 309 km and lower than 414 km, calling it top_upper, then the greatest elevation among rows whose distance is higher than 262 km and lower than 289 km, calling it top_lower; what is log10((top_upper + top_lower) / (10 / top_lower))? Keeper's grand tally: 0.404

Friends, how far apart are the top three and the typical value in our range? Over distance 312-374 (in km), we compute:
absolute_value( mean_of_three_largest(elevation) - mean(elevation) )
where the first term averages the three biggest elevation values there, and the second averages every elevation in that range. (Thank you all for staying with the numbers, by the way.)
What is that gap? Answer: 0.122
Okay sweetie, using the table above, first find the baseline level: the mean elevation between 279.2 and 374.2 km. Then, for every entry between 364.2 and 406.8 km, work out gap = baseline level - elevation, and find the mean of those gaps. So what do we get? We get -0.220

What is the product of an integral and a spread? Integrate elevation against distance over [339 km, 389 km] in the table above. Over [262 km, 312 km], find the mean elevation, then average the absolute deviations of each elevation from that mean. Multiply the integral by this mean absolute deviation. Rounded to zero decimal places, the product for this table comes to 12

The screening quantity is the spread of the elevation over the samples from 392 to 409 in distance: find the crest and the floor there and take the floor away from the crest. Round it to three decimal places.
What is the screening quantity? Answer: 0.154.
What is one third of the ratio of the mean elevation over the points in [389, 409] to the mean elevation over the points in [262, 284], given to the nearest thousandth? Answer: 0.368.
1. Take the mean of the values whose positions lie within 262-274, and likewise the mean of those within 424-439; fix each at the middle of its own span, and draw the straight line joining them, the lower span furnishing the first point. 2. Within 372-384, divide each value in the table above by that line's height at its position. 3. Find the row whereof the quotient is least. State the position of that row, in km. 373.0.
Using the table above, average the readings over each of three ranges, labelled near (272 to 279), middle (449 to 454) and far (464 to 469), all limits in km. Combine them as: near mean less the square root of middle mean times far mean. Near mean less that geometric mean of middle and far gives -0.20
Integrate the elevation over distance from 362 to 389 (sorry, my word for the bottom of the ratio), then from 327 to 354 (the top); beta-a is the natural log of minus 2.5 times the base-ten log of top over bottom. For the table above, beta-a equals -2.88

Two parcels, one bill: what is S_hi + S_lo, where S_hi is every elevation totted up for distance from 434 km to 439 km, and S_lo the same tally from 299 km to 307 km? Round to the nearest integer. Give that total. 17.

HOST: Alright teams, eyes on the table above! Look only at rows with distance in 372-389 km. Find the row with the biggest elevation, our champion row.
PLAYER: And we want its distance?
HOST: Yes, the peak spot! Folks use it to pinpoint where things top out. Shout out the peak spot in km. 388.0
